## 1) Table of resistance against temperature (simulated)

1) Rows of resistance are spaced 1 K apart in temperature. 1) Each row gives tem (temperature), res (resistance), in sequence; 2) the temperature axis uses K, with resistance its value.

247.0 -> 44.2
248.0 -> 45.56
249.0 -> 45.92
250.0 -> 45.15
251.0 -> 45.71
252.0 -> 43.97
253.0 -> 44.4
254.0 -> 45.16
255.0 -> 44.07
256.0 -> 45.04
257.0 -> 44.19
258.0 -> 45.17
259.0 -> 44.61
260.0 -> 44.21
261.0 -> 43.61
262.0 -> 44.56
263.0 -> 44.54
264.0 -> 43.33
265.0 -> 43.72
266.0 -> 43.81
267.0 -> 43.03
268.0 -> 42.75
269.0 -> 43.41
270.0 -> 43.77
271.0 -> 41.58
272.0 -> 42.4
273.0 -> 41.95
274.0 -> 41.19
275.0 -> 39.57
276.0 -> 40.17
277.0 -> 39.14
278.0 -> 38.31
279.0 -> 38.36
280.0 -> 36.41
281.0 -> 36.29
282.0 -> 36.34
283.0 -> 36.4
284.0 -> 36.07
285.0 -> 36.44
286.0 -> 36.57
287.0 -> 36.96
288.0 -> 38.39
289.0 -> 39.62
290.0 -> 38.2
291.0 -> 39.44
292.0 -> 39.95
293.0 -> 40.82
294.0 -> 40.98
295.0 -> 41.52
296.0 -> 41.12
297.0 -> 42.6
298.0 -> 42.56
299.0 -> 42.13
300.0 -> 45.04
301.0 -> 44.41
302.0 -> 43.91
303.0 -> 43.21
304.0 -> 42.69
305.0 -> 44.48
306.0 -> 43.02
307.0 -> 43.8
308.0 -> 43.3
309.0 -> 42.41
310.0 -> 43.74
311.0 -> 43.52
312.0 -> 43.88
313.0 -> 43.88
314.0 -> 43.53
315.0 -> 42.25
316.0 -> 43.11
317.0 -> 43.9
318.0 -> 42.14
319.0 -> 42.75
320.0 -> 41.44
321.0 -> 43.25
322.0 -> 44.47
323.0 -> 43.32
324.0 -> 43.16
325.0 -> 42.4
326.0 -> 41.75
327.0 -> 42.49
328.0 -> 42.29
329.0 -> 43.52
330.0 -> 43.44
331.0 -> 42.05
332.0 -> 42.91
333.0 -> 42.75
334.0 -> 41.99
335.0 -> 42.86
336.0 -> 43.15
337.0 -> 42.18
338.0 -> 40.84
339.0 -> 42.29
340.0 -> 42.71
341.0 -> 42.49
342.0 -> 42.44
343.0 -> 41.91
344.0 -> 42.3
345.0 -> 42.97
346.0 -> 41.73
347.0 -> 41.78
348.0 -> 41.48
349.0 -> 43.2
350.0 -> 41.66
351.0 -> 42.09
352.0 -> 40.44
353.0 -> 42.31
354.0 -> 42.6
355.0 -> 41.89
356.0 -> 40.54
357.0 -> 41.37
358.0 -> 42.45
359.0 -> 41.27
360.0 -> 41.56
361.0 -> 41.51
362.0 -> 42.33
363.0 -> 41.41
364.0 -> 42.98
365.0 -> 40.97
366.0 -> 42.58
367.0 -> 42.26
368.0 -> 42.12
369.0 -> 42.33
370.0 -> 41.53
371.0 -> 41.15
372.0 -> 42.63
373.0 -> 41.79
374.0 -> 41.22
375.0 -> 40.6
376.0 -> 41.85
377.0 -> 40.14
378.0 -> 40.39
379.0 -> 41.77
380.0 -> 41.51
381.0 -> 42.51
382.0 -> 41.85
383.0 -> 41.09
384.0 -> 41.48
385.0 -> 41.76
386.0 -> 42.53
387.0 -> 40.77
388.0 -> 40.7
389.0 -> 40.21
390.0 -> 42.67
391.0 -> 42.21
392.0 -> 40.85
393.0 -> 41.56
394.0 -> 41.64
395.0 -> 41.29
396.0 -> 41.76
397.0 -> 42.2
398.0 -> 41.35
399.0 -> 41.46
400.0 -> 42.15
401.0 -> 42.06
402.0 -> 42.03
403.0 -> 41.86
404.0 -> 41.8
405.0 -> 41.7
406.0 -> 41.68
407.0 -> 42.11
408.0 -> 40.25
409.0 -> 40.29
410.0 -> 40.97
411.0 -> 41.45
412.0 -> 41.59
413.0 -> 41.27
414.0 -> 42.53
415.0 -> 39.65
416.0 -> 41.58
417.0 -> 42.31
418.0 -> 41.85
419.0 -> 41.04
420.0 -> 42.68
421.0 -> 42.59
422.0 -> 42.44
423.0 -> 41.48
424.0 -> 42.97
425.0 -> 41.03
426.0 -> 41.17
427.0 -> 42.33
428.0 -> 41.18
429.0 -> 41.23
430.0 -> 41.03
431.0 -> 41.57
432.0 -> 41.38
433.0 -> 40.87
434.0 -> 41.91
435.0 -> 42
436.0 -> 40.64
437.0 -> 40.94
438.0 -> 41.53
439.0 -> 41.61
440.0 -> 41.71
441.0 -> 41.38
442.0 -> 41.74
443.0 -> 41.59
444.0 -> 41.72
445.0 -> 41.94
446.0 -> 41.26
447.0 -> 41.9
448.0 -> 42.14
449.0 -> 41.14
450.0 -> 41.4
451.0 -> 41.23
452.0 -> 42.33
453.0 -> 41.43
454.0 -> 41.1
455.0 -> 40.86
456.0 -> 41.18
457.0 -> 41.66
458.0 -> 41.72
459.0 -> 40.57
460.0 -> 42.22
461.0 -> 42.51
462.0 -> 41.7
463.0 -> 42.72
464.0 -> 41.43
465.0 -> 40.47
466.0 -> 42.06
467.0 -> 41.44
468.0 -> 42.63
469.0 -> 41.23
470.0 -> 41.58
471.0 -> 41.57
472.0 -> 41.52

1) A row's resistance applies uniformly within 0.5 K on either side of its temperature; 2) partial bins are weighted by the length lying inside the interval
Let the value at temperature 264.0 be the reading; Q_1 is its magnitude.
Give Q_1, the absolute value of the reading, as 43.3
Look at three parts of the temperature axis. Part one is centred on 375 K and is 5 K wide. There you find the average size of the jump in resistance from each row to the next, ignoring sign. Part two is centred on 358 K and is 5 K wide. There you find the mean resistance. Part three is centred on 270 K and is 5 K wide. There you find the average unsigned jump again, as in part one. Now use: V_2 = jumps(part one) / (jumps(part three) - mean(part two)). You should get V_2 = -0.026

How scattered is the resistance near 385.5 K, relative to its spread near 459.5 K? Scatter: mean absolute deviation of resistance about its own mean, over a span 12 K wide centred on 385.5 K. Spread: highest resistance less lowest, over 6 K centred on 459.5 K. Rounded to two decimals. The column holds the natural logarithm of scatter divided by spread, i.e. -1.10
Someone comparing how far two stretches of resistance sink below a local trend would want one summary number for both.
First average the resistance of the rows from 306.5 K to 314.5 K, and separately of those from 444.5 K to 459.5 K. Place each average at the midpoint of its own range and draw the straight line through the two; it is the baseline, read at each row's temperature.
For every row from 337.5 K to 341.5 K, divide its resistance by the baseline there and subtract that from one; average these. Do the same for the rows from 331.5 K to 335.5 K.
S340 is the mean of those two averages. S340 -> 0.018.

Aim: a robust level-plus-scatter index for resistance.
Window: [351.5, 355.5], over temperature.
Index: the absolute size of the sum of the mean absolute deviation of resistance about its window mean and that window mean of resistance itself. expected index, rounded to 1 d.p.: 42.5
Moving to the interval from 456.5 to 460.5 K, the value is 42.0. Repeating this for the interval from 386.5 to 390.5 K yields 41.9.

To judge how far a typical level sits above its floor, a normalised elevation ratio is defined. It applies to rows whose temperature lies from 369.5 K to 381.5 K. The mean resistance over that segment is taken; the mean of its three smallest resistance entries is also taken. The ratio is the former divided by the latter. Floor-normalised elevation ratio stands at 1.03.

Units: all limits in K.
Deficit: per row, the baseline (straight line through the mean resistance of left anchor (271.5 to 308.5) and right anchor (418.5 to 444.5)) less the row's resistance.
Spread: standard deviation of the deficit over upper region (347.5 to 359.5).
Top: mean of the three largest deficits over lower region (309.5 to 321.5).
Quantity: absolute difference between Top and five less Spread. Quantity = 5.5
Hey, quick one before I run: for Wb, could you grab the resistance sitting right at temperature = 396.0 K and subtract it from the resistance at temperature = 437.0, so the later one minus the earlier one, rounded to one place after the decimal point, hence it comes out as -0.8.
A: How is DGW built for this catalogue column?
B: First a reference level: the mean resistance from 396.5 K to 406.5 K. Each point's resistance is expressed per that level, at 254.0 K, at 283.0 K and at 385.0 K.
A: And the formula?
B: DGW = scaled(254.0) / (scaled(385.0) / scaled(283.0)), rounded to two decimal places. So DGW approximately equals 0.94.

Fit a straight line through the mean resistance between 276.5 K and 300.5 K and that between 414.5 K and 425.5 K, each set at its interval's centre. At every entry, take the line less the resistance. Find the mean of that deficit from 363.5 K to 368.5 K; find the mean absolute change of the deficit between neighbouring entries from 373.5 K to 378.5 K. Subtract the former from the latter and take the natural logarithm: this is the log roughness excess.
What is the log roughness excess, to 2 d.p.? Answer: 0.89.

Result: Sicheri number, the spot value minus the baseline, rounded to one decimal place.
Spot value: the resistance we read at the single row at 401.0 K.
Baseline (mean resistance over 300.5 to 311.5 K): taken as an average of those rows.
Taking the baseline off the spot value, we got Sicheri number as -1.4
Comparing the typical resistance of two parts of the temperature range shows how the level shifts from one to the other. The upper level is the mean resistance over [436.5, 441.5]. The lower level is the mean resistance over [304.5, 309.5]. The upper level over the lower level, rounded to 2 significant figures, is 0.95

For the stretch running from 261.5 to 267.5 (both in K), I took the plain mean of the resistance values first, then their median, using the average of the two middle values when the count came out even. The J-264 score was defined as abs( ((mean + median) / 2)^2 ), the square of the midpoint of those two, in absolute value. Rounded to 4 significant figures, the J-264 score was 1918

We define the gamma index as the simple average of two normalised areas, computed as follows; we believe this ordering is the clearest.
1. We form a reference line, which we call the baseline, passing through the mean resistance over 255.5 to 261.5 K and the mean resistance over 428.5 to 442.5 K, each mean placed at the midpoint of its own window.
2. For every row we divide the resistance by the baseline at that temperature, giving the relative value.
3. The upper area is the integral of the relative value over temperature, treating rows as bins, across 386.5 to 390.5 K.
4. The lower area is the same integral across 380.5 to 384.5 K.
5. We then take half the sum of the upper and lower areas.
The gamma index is 3.92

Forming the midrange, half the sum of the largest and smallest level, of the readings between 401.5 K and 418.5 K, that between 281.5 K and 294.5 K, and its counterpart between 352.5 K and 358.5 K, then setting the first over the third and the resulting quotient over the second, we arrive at 0.0257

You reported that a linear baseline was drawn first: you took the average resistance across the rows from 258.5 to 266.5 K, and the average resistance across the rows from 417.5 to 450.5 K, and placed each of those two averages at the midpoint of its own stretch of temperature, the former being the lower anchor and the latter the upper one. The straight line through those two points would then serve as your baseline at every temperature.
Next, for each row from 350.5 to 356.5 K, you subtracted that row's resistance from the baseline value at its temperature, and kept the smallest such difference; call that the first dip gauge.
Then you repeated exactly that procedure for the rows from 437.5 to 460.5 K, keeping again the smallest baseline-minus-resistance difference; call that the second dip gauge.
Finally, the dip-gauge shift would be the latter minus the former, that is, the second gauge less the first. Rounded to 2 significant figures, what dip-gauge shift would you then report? -1.1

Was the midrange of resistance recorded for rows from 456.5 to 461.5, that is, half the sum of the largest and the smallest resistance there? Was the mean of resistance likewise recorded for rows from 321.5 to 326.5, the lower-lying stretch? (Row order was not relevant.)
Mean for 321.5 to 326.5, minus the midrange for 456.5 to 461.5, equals 1.5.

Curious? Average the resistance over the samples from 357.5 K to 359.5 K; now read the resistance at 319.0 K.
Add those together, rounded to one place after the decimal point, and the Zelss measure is 84.6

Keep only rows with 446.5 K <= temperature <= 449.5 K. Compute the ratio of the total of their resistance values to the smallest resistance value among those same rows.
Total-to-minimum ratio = 3.04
